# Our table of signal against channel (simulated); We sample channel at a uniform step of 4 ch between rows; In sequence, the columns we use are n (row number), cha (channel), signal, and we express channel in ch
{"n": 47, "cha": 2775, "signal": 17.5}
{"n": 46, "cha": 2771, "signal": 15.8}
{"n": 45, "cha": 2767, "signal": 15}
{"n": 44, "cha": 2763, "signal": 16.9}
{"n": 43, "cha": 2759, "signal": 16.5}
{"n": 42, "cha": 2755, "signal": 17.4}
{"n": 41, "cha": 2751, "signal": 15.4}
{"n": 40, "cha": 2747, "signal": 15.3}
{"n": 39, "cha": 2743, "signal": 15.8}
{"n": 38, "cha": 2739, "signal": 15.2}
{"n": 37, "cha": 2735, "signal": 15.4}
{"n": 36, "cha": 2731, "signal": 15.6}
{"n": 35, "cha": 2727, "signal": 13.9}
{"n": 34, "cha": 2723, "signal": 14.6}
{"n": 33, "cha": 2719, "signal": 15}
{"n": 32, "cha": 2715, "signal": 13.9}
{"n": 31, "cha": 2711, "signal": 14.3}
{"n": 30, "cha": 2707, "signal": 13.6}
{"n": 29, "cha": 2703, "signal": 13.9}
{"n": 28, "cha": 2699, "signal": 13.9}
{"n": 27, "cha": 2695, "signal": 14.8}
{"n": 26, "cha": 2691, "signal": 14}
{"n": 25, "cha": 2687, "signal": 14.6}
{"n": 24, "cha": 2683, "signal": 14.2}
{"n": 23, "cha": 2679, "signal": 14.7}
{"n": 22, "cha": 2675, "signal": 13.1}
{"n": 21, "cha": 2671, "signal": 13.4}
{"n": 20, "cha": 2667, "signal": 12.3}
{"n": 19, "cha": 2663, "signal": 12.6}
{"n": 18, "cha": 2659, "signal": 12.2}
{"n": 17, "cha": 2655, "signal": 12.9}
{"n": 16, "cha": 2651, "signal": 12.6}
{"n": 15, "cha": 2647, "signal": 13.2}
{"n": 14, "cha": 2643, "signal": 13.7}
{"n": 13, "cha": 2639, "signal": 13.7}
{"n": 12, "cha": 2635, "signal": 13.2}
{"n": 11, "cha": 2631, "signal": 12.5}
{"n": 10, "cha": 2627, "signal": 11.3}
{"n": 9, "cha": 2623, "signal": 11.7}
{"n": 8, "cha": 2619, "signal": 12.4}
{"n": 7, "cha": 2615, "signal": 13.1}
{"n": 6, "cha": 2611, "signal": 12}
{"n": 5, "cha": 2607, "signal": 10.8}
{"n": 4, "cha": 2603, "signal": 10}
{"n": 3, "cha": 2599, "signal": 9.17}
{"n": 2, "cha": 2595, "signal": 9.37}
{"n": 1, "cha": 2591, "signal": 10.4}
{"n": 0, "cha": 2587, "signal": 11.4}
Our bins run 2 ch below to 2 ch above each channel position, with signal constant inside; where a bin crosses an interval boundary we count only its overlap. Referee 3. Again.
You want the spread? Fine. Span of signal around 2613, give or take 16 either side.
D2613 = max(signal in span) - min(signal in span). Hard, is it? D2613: 3.93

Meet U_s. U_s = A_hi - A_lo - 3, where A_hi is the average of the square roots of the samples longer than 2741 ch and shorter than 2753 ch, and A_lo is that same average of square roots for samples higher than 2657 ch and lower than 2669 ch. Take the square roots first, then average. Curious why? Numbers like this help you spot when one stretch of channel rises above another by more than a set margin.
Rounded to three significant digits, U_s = -2.58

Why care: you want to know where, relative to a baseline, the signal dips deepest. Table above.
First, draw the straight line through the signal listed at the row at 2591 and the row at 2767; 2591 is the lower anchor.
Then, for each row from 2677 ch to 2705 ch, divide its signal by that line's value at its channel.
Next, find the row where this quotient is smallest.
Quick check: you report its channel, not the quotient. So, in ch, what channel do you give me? 2703 ch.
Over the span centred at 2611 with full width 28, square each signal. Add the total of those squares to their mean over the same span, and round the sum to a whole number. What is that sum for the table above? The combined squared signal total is 1037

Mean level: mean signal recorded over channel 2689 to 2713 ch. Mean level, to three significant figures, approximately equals 14.1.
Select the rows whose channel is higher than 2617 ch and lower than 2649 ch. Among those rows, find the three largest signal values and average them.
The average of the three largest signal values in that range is 13.5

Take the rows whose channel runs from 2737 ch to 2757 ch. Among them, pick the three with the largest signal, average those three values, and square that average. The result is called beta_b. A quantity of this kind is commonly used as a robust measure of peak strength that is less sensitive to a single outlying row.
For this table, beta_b 262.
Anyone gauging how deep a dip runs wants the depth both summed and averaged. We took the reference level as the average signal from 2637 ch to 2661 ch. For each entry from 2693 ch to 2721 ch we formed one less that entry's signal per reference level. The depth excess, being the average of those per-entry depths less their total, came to 0.53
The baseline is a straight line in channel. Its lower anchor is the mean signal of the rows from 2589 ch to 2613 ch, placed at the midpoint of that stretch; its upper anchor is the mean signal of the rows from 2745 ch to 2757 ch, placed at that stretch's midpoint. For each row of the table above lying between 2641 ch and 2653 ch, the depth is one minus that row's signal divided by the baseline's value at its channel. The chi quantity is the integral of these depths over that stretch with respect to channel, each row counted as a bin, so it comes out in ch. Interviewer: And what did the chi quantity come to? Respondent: -1.12 ch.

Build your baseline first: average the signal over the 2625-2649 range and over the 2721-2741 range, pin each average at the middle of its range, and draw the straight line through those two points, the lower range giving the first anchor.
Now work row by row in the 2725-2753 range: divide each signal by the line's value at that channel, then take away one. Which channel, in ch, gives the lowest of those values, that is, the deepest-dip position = 2727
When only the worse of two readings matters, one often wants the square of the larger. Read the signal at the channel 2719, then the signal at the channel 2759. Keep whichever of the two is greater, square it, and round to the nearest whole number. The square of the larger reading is 272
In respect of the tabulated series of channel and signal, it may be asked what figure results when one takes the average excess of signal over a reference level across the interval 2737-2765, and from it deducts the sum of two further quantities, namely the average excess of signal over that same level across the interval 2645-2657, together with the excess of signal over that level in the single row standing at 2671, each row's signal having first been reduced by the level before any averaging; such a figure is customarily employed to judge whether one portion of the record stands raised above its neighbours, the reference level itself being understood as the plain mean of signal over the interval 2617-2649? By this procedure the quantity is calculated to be 2.5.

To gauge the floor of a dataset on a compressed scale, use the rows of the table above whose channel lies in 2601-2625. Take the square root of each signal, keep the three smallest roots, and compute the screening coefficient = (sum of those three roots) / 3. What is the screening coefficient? 3.29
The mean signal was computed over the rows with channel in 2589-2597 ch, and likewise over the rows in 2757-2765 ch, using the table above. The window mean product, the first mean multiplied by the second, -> 165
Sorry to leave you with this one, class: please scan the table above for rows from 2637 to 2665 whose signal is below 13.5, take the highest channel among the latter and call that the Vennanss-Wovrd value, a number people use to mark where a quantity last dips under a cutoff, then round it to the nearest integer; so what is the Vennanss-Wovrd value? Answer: 2663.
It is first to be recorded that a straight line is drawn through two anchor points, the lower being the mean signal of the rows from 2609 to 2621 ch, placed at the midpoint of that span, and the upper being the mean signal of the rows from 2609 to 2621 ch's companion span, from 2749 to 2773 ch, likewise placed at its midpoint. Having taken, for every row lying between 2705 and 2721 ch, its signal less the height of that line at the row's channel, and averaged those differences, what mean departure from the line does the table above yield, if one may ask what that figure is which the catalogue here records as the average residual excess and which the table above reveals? -0.8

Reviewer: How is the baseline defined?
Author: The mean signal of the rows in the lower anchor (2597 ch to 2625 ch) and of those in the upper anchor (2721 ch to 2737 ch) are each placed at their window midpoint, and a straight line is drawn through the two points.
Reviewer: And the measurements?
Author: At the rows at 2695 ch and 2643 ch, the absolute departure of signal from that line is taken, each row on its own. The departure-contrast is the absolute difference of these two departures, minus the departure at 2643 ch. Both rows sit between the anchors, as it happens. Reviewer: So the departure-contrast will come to -1.0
